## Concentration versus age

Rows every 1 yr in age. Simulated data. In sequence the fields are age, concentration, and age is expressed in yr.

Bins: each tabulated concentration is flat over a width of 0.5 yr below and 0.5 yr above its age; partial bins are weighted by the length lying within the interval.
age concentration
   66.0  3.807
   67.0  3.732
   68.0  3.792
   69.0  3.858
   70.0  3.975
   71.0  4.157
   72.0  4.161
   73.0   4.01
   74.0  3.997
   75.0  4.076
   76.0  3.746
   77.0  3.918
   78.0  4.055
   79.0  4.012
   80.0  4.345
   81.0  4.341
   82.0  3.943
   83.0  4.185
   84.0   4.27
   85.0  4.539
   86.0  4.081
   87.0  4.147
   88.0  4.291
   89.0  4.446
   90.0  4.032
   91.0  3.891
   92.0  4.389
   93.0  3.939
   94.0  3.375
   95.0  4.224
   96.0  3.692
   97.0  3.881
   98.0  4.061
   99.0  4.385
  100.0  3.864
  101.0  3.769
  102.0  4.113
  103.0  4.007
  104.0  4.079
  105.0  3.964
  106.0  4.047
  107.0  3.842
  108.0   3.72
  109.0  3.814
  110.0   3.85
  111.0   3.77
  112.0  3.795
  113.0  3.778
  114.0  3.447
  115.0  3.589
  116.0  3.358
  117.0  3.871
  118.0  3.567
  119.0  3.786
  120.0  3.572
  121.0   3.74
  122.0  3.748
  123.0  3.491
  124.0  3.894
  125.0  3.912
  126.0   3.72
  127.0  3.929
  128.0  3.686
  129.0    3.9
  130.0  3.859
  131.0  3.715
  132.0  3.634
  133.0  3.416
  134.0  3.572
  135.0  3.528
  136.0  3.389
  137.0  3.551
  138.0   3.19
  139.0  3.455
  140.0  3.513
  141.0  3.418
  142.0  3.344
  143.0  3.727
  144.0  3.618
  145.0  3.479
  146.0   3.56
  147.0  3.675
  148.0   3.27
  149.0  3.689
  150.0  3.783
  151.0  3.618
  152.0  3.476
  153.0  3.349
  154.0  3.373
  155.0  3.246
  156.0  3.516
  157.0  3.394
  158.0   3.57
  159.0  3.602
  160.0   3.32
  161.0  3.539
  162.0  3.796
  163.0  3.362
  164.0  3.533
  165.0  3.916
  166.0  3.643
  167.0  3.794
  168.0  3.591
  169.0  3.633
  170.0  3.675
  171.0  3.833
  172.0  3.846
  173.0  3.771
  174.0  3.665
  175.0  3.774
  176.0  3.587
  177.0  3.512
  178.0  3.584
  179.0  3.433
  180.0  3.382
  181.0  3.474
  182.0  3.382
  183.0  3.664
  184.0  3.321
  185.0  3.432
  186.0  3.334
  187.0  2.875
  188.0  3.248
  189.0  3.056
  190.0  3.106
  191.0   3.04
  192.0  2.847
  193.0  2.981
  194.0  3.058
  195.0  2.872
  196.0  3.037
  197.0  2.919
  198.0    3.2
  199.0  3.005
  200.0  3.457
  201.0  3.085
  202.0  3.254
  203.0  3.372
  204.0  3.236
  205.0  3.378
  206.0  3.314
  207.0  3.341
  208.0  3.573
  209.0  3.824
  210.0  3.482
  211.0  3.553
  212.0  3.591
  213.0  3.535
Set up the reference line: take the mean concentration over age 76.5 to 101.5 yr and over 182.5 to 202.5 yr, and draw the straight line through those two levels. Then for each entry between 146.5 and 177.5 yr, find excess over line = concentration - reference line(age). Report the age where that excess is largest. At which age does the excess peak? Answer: 165.0 yr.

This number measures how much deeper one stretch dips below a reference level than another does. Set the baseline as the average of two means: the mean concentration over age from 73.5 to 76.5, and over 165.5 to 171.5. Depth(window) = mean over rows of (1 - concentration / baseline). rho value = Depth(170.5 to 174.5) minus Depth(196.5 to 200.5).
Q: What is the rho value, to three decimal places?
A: -0.166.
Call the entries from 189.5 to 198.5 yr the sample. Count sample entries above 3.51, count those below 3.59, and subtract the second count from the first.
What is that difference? -9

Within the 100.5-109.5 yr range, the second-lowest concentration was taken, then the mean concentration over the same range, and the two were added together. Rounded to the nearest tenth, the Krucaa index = 7.7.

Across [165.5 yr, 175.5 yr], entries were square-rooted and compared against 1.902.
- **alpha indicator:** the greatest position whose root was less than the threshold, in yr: 168.0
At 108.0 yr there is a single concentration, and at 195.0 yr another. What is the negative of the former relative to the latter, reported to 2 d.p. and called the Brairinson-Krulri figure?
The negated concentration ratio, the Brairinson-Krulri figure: -1.30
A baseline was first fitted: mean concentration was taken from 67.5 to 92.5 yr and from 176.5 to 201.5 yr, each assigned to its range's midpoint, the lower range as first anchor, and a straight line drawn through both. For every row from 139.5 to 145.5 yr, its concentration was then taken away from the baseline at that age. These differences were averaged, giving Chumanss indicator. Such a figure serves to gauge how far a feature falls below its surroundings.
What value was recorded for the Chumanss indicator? 0.08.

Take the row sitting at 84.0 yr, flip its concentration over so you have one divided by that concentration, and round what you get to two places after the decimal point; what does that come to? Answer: 0.23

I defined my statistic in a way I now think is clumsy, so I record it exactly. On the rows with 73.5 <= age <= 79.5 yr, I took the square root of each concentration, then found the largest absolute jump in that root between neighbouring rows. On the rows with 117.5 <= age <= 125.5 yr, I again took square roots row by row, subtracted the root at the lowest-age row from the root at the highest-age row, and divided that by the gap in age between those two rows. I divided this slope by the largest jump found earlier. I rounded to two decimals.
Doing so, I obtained 0.15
